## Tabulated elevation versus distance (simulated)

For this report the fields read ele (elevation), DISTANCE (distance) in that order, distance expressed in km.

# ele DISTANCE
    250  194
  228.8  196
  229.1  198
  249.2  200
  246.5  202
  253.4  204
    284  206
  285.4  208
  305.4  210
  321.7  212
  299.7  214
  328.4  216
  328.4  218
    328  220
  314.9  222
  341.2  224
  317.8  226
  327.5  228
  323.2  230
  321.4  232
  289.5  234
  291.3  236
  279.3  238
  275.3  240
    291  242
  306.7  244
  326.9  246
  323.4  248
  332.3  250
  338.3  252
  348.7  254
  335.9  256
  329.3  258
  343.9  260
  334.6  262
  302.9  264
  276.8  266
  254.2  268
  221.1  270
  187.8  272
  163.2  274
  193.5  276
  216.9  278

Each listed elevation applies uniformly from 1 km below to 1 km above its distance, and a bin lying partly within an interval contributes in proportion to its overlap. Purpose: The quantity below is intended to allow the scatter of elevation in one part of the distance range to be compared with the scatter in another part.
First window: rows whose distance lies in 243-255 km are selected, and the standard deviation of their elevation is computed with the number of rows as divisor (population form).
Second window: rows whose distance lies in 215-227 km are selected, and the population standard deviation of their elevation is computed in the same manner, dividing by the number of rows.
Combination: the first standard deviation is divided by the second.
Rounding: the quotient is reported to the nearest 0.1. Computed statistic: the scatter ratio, 1.5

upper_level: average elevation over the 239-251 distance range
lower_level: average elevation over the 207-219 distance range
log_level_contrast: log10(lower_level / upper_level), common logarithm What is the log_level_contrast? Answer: 0.00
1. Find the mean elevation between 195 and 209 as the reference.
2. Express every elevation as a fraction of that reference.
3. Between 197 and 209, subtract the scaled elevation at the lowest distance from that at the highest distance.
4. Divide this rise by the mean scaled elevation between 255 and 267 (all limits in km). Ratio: 0.18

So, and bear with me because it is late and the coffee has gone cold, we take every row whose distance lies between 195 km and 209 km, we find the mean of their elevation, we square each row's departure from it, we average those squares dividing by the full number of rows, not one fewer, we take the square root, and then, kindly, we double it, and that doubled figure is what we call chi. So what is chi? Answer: 43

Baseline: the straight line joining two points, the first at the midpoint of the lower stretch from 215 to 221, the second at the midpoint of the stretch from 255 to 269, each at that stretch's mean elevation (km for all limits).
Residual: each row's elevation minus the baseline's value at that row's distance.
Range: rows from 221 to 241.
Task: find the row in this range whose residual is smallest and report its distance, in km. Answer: 240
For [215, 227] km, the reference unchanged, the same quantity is 222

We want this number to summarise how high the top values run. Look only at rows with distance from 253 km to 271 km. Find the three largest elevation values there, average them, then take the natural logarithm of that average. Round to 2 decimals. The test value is 5.84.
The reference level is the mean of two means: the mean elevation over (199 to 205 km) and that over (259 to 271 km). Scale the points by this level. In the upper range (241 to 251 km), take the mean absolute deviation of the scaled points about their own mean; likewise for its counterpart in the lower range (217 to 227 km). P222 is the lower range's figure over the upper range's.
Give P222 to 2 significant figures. 0.56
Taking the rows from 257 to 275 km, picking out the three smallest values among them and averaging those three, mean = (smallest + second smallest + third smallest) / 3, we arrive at 191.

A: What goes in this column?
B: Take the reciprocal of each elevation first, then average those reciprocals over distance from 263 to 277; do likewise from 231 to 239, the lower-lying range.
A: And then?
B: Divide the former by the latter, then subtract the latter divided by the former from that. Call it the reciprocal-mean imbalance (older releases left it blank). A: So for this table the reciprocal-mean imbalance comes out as 0.6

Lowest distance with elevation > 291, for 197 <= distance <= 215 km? 210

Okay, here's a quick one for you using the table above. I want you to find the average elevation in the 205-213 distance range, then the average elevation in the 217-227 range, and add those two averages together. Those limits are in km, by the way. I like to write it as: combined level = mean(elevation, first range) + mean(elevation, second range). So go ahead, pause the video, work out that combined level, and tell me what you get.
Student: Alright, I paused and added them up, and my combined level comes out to 625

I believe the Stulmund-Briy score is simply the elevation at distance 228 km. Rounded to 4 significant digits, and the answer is 327.5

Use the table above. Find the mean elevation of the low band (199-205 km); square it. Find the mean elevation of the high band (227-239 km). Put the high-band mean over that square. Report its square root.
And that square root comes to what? 0.070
